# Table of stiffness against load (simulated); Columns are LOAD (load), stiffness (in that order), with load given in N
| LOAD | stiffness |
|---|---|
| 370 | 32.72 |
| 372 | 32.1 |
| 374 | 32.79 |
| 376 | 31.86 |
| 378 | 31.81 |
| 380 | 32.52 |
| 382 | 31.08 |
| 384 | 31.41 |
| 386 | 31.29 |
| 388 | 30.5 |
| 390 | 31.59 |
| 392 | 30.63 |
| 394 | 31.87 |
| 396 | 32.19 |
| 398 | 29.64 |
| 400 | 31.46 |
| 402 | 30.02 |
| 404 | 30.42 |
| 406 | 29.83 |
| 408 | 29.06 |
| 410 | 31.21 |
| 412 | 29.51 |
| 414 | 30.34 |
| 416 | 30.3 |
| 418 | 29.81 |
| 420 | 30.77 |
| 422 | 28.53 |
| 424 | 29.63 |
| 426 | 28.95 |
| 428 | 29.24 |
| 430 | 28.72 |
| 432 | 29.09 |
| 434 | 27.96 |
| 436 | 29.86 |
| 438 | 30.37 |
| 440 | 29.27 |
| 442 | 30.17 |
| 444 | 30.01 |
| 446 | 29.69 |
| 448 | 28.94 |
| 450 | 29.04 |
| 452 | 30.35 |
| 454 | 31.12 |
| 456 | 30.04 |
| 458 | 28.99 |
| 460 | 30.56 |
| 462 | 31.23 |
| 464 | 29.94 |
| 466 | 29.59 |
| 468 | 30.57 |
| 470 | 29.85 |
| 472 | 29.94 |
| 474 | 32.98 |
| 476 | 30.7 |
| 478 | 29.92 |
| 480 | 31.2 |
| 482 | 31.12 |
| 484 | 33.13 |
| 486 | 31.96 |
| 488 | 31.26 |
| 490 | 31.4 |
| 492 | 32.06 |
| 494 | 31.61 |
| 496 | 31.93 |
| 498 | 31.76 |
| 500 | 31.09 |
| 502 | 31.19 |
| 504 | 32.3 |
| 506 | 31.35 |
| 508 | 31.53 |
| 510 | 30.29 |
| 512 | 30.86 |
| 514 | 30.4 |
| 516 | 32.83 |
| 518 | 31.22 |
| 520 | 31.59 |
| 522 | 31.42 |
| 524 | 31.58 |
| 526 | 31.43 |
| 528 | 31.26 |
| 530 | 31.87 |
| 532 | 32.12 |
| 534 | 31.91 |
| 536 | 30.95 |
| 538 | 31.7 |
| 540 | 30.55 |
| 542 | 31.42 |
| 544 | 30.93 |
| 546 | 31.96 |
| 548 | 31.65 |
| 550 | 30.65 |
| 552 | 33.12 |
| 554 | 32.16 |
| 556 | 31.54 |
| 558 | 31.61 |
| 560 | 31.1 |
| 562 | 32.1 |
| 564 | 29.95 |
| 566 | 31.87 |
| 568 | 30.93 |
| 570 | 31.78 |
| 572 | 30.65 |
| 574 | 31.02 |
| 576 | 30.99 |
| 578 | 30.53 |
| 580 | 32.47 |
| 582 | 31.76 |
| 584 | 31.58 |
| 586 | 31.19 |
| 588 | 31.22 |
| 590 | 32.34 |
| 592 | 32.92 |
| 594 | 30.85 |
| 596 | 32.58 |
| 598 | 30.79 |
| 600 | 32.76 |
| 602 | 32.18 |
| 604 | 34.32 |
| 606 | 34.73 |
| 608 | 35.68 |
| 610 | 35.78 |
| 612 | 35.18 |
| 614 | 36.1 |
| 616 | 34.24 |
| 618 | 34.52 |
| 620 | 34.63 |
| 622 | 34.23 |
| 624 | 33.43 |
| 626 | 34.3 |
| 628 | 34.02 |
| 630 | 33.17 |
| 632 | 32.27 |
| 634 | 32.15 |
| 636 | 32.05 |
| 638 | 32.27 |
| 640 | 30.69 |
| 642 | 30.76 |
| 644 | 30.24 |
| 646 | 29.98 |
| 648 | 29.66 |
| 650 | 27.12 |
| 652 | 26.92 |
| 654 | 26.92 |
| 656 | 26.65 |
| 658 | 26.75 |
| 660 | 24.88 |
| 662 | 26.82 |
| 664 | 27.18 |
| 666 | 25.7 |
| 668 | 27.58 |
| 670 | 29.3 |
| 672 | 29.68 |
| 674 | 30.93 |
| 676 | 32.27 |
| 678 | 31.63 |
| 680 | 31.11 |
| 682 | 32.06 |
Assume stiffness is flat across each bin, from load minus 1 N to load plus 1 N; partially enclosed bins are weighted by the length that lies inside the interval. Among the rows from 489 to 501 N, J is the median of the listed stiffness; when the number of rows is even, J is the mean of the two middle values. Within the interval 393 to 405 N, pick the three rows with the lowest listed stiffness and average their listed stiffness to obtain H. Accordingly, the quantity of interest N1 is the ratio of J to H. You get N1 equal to 1.06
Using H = 30.0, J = 31.7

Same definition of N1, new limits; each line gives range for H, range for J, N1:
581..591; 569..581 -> 0.99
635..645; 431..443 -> 0.97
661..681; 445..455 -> 1.12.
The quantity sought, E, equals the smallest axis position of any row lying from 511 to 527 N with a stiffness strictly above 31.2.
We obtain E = 516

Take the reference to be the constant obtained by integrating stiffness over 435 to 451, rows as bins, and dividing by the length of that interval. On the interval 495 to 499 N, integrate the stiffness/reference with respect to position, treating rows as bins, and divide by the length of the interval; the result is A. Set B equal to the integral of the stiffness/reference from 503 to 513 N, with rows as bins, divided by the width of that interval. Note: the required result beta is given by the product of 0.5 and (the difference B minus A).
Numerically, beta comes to -0.010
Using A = 1.07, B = 1.054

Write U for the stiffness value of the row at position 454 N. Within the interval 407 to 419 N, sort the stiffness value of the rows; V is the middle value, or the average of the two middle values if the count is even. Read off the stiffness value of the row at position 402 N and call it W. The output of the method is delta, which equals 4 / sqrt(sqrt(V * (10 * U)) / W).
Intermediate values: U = 31.12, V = 30.1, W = 30.02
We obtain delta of 2.23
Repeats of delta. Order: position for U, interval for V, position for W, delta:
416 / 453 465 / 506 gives 2.29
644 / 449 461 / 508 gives 2.30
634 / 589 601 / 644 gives 2.18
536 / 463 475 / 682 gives 2.31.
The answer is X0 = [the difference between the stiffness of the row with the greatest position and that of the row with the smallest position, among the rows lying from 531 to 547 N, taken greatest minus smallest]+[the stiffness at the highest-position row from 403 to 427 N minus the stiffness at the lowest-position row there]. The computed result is -1.6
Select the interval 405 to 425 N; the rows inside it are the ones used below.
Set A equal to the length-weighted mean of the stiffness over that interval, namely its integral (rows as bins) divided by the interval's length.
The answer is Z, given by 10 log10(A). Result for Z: 14.8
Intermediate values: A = 29.9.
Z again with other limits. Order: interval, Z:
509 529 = 15.0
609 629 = 15.4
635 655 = 14.7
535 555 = 15.0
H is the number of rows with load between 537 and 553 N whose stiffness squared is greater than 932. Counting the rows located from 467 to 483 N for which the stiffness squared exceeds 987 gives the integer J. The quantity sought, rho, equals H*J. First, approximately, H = 8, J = 1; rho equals 8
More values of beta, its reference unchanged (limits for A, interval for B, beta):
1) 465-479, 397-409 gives -0.007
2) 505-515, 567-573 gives 0.004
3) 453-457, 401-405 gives -0.006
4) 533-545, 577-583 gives 0.006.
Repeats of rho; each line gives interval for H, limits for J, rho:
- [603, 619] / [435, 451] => 0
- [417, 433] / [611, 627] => 8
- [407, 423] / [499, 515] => 4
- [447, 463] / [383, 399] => 9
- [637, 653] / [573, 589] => 9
